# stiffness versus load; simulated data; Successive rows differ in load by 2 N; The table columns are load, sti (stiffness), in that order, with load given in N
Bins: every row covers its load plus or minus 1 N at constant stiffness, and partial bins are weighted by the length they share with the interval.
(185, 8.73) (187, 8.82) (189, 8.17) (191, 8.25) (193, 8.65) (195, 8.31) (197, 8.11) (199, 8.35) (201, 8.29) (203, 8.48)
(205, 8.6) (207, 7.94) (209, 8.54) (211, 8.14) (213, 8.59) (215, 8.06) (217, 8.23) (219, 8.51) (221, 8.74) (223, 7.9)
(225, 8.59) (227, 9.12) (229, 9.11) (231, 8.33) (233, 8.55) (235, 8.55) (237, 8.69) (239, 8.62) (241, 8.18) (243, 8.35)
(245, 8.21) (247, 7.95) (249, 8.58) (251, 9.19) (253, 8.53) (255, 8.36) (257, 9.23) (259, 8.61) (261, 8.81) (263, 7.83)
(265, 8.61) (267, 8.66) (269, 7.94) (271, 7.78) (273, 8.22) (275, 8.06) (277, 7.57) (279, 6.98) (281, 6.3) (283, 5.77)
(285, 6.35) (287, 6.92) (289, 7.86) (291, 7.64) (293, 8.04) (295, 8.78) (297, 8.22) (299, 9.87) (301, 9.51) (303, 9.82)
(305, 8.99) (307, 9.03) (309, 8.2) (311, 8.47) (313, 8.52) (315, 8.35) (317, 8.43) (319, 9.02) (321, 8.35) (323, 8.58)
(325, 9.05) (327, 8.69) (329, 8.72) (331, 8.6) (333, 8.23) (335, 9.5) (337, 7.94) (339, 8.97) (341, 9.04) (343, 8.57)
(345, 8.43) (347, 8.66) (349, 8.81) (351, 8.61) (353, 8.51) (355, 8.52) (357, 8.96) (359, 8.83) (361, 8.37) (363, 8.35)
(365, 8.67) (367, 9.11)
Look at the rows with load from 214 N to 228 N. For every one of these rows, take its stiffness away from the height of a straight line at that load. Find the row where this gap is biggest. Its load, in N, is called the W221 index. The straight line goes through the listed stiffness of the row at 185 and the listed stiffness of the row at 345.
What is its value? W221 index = 223 N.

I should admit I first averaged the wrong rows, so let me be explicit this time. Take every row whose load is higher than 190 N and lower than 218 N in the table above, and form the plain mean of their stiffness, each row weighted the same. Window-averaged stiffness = 8.32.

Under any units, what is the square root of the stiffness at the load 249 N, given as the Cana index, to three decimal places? 2.929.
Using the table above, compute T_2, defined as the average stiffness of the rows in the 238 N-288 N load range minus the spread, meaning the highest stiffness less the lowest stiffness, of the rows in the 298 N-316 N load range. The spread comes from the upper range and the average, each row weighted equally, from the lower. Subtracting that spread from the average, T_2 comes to 6.3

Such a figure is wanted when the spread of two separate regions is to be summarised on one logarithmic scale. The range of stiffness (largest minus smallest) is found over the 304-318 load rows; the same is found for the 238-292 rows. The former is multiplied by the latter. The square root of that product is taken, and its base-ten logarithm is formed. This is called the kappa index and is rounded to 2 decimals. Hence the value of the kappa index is 0.23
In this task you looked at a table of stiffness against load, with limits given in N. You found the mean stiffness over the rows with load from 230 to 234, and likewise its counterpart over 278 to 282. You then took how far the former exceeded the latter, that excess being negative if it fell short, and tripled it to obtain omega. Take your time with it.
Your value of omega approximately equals 5.4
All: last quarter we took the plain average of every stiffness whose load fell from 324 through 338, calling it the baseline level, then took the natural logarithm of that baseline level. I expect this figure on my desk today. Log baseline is 2.16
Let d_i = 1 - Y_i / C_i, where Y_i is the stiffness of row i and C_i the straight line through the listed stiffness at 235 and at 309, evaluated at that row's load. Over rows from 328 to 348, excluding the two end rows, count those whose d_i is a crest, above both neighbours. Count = 3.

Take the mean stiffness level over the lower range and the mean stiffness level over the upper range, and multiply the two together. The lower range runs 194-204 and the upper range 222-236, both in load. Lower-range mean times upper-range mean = 71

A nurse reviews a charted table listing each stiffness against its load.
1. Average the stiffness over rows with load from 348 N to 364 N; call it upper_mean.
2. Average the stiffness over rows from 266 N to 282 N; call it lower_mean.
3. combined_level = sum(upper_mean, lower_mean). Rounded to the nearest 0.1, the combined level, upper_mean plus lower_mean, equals 16.3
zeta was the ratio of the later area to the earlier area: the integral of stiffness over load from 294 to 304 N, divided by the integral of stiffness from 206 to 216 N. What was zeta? 1.12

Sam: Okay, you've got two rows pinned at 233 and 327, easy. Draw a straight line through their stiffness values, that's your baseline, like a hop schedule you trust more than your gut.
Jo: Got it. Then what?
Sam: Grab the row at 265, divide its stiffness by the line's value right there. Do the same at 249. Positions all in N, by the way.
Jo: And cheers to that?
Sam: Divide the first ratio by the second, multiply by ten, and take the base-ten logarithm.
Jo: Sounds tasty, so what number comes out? 1.00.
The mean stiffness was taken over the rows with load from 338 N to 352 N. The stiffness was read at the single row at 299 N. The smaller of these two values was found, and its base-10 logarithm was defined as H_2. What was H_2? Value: 0.941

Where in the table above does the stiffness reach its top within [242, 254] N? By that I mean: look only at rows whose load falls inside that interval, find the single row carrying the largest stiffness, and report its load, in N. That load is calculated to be 251 N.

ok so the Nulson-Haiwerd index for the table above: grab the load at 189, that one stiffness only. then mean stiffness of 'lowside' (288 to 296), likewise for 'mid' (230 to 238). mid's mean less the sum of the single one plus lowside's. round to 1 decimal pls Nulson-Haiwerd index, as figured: -7.7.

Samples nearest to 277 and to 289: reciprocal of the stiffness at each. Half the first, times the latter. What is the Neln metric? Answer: 0.0084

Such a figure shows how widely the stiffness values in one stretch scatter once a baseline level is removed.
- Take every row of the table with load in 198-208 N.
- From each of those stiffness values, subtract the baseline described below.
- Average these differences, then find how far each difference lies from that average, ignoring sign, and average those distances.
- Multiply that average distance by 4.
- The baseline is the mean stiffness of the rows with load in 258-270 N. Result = 0.7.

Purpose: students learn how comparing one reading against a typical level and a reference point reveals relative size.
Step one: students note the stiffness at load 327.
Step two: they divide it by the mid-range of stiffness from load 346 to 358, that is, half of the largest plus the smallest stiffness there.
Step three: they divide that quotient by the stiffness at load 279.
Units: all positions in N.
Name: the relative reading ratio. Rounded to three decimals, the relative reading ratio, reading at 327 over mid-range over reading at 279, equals 0.143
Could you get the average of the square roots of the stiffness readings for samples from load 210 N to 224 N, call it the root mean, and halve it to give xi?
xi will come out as 1.44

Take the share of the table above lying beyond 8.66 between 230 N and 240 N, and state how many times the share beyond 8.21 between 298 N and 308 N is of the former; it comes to 5.0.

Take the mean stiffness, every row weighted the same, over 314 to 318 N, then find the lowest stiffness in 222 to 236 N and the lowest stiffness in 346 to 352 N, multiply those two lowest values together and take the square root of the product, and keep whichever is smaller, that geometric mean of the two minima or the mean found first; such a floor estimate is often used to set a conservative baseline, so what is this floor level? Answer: 8.25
